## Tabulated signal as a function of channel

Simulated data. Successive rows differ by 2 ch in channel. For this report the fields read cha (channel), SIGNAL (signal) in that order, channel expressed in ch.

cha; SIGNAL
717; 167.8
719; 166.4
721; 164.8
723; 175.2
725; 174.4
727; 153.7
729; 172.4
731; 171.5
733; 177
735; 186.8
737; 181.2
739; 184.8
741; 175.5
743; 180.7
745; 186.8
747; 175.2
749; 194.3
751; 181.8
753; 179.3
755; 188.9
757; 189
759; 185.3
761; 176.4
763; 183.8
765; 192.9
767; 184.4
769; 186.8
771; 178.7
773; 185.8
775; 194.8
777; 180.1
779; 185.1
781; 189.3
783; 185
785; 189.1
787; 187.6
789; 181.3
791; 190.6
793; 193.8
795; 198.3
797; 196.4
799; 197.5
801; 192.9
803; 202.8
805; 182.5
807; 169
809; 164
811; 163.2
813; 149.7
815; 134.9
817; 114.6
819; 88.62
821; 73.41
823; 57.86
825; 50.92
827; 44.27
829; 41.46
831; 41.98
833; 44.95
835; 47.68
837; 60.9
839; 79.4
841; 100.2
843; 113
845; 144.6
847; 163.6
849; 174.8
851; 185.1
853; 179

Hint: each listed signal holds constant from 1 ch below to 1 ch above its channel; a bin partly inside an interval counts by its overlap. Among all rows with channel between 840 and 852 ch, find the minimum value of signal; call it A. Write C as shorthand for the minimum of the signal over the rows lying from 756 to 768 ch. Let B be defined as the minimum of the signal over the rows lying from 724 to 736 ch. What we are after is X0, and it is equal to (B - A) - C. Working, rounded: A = 100.2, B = 153.7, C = 176.4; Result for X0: -123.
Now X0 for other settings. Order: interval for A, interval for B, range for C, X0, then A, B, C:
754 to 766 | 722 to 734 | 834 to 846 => -70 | 176.4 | 153.7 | 47.68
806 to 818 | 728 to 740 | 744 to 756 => -118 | 114.6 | 171.5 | 175.2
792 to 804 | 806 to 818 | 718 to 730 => -232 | 192.9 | 114.6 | 153.7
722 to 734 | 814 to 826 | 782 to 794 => -284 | 153.7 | 50.92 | 181.3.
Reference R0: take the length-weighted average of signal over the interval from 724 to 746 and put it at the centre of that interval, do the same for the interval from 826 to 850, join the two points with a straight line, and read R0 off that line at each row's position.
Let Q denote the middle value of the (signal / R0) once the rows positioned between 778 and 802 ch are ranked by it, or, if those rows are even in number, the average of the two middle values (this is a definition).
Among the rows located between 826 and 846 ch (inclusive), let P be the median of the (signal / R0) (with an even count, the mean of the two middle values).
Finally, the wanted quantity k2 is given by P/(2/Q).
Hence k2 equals 0.44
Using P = 0.61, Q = 1.45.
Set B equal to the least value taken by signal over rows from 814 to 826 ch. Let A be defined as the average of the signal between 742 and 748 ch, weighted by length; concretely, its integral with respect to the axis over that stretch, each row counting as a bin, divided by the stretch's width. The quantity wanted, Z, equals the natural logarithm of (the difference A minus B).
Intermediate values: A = 181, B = 50.92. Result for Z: 4.9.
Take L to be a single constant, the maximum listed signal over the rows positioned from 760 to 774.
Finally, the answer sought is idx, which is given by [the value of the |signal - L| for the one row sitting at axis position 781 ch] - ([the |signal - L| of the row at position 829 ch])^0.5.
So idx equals -9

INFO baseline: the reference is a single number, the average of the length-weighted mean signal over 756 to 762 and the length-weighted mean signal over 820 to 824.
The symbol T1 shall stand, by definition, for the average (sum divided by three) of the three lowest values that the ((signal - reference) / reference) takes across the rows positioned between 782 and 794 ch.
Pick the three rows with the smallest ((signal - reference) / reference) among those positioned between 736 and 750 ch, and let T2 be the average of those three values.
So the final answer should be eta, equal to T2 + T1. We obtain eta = 0.9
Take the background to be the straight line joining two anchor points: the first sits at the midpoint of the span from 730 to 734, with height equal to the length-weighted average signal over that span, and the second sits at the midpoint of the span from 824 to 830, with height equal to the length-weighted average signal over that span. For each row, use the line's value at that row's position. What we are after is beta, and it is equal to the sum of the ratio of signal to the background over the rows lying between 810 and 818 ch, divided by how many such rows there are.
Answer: 2.2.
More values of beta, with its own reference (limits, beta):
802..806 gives 2.5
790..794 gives 2.1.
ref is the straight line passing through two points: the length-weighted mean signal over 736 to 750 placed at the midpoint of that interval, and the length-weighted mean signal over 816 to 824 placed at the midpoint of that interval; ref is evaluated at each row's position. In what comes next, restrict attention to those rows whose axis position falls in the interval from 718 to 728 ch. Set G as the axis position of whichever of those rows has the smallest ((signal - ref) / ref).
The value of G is 727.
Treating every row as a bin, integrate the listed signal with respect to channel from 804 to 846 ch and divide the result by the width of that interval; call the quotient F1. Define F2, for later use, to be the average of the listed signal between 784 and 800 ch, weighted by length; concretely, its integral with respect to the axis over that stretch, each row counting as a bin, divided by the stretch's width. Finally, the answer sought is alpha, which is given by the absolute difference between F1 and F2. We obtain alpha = 93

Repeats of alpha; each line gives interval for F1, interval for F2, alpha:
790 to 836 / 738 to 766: 56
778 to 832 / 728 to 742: 32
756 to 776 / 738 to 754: 3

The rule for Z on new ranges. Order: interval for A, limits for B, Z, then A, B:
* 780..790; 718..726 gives 3.1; 186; 164.8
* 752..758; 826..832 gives 5.0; 186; 41.46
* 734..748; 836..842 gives 4.8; 182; 60.9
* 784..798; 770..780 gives 2.5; 191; 178.7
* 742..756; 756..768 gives 2.0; 184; 176.4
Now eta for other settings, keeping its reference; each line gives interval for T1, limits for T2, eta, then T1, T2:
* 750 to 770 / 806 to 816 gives 0.6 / 0.4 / 0.20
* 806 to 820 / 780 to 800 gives 0.4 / -0.1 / 0.48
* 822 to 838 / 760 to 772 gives -0.2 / -0.7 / 0.44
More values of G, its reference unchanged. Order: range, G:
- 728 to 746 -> 729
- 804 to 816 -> 815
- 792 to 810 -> 793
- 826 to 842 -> 829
